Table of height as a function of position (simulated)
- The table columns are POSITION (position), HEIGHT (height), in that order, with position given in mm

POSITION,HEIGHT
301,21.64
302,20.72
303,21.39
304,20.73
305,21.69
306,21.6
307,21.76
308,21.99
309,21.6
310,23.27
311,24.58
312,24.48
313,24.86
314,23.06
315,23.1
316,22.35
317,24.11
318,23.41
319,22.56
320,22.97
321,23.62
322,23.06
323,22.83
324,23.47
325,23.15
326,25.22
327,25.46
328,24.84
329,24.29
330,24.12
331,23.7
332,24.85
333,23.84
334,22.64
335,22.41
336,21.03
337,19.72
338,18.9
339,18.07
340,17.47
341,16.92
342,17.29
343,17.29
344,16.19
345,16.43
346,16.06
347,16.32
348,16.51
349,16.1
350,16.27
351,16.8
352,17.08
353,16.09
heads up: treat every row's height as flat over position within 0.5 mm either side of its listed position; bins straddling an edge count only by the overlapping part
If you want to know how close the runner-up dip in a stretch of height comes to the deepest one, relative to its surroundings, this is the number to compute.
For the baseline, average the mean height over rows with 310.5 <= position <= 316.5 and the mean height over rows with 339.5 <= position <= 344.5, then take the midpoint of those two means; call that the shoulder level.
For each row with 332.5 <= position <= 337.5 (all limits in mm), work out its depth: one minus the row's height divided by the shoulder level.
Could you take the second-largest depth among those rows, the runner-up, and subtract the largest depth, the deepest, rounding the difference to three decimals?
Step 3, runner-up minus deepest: -0.064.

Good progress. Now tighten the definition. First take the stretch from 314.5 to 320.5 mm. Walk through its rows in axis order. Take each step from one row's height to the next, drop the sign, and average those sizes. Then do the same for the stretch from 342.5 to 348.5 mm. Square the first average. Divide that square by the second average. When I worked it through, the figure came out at 1.9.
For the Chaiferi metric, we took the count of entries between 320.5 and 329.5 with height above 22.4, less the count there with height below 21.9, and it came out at 9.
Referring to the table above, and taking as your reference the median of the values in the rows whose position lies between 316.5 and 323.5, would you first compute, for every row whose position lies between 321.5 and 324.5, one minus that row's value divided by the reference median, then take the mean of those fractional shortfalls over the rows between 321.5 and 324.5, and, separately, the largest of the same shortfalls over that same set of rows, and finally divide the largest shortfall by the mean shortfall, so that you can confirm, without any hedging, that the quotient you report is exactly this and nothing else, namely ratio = -3.8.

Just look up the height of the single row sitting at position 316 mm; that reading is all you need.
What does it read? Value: 22.35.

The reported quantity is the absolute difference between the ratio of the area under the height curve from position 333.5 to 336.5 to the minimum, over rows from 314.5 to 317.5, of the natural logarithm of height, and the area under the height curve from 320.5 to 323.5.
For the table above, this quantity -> 48.2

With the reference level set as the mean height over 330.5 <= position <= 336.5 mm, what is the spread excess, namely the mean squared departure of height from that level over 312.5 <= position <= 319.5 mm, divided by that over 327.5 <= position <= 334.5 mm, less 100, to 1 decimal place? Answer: -99.5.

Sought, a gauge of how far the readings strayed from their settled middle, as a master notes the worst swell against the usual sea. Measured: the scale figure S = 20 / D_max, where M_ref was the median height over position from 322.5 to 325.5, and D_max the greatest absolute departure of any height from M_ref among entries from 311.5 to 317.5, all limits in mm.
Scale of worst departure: 12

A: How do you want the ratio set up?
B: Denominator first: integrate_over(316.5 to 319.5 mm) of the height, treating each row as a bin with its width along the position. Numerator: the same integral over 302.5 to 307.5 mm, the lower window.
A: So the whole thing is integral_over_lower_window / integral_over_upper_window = 1.5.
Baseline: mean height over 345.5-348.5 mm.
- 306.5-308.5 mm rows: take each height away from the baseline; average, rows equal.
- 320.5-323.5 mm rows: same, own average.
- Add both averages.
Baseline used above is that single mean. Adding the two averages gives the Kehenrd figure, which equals -12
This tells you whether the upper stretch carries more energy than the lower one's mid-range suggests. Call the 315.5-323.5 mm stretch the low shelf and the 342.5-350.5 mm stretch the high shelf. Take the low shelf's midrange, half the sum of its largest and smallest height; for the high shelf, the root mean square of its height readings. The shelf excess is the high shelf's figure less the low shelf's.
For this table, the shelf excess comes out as -7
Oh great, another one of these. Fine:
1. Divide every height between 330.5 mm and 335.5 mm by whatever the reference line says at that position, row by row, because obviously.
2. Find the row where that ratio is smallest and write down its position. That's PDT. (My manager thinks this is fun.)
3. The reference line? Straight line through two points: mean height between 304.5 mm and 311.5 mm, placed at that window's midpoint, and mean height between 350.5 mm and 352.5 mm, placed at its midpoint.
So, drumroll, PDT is 335 mm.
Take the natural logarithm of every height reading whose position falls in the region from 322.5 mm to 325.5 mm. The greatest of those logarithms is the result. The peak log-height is 3.16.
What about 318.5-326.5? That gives 3.23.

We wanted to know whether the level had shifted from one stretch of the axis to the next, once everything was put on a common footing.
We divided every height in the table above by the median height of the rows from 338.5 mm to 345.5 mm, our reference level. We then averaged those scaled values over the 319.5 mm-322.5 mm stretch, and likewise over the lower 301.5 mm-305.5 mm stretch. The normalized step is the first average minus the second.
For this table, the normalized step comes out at 0.12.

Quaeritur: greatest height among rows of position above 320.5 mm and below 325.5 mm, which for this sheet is 23.62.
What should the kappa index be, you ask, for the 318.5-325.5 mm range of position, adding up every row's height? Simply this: 162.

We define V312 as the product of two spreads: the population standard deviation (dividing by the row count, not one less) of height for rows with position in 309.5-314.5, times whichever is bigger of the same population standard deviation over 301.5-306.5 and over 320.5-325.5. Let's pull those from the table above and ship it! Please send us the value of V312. 0.31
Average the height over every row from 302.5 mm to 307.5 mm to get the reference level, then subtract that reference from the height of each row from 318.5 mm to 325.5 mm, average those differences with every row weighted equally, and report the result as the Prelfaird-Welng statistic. 1.7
